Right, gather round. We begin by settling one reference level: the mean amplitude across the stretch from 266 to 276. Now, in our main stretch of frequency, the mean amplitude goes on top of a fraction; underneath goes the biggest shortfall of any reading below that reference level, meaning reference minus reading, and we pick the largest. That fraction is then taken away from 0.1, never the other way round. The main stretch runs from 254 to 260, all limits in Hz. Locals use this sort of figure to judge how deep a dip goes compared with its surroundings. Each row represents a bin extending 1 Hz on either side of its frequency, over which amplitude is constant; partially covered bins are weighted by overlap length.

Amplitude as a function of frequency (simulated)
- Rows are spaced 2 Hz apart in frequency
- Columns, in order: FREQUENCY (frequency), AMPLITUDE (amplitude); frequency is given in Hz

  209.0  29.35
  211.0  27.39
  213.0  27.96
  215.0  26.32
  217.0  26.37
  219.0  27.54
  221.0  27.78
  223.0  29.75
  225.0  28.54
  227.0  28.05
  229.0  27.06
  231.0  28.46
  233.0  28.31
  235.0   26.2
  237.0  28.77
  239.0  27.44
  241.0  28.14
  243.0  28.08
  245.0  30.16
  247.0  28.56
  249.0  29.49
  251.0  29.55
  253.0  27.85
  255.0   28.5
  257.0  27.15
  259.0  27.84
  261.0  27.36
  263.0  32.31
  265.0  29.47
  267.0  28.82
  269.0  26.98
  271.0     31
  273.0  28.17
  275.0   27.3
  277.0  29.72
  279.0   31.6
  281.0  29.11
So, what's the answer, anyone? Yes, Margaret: -21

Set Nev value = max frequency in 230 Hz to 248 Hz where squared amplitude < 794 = 243.0 Hz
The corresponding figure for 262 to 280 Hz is 275.0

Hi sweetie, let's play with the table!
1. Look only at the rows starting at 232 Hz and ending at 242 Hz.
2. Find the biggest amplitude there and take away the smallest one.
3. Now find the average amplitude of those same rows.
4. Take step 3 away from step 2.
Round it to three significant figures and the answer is -25.2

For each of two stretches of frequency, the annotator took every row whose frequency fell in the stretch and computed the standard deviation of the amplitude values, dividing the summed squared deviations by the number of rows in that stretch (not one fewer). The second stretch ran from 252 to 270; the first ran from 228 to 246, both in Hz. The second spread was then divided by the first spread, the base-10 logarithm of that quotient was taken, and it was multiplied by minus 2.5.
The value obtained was -0.42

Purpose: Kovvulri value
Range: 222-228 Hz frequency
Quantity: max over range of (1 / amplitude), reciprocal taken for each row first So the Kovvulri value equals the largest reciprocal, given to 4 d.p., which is 0.0357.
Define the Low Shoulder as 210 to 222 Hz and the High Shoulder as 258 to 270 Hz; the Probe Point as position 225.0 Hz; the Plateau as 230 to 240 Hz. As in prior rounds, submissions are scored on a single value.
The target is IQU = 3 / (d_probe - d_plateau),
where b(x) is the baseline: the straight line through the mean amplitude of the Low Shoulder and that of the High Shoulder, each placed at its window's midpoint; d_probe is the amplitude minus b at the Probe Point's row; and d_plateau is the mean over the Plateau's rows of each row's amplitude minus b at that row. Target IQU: 2.9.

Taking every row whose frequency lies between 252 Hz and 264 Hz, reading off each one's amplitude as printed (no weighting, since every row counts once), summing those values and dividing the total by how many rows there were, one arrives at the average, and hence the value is 28.5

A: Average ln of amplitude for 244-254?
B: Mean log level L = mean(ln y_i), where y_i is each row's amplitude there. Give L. 3.37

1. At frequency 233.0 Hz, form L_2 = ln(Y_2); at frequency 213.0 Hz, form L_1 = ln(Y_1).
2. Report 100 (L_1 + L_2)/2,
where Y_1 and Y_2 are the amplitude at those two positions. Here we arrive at 334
